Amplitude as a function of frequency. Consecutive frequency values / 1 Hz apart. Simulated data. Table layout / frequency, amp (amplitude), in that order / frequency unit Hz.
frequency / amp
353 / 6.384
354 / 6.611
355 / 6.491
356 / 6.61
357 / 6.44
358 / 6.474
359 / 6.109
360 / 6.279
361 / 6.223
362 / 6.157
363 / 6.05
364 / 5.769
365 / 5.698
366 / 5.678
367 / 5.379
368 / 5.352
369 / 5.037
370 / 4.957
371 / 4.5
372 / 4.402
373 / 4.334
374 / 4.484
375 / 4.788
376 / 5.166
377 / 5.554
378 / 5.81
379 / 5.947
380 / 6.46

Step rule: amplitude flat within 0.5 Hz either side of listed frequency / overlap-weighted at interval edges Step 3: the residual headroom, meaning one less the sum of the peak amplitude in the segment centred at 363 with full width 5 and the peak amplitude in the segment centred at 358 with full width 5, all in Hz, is -11.8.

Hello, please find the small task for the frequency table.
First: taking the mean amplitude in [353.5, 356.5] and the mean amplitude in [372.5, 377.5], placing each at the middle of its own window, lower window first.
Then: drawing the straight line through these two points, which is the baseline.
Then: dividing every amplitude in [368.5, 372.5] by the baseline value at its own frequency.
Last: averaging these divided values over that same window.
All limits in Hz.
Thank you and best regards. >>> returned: 0.90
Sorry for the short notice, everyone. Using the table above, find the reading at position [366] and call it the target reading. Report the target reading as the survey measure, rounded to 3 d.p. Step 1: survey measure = 5.678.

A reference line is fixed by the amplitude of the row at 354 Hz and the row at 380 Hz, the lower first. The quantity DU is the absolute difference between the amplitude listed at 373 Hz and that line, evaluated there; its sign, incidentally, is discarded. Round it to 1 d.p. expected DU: 2.2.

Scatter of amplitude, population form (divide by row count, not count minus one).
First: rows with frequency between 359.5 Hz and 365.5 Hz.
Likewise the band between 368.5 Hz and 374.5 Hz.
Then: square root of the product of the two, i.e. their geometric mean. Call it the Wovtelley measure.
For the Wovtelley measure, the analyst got 0.25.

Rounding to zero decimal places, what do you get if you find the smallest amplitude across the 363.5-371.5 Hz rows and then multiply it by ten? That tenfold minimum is 45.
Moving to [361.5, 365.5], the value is 57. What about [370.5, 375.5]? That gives 43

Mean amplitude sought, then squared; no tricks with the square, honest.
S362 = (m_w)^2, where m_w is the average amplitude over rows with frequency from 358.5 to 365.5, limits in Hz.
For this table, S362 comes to 36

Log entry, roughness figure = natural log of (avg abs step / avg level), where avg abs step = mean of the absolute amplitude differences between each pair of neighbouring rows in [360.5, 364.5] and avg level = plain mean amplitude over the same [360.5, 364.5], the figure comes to -3.69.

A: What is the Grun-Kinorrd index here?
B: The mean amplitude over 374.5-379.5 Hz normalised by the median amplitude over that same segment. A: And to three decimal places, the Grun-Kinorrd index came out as 0.982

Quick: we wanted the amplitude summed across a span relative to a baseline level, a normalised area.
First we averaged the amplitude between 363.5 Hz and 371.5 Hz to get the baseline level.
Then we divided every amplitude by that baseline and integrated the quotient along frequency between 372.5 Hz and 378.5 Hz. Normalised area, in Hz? 5.7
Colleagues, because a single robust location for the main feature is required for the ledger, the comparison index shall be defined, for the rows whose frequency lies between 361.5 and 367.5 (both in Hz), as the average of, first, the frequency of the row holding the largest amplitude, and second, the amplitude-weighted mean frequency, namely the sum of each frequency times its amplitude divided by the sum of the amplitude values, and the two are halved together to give 363.2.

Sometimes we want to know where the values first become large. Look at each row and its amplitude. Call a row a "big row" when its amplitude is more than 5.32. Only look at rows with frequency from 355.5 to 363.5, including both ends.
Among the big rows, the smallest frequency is 356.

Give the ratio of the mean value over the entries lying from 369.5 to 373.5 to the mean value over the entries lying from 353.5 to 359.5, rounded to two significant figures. 0.70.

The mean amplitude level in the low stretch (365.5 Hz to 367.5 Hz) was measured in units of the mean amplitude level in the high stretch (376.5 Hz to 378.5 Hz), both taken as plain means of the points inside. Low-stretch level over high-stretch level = 0.97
